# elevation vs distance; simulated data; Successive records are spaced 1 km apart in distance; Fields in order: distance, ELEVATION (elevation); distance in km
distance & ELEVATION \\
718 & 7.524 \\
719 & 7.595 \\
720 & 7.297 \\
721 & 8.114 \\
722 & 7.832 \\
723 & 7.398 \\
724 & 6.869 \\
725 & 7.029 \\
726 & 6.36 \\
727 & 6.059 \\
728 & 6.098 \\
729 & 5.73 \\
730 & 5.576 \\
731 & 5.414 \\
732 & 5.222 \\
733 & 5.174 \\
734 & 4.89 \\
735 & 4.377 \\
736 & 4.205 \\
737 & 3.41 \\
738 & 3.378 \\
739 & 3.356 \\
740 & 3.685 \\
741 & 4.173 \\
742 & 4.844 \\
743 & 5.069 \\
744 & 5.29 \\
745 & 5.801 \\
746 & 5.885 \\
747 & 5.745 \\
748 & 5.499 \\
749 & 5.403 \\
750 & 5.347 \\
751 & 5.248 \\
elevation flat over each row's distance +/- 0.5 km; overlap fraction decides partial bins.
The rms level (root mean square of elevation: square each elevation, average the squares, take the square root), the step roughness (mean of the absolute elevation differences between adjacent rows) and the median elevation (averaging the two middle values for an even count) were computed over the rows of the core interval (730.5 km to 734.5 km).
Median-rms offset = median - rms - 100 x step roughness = -17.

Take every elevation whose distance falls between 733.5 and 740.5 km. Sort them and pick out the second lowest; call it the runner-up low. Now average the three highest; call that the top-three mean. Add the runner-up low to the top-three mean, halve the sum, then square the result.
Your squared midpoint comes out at 15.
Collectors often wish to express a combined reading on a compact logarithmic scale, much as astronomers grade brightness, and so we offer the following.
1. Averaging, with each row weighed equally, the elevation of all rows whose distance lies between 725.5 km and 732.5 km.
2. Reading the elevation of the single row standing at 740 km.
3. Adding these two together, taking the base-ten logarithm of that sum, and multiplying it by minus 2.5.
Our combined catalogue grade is -2.44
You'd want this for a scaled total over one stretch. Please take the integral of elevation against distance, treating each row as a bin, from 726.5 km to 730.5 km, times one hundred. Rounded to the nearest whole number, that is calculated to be 2346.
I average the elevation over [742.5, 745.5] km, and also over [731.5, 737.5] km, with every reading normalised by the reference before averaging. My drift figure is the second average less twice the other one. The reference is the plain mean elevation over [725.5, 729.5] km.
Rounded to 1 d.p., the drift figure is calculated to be -1.0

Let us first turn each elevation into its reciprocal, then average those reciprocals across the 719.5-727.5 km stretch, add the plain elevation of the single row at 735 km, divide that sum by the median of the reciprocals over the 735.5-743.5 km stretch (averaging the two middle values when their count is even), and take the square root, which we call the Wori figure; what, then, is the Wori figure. 4.2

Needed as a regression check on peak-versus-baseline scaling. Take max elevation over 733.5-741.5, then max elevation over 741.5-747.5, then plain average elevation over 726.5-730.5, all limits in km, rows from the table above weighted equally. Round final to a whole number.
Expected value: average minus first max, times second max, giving 6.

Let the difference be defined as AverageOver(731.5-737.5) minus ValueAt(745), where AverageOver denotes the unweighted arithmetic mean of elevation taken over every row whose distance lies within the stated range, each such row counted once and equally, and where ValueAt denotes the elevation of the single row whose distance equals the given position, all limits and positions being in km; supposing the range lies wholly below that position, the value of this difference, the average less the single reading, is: -1.3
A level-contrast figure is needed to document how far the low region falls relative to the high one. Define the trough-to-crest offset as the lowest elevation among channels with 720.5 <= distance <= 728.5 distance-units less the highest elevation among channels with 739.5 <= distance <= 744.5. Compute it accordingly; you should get 0.8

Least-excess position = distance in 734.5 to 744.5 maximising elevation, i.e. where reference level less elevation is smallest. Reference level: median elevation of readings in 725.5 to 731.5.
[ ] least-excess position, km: 744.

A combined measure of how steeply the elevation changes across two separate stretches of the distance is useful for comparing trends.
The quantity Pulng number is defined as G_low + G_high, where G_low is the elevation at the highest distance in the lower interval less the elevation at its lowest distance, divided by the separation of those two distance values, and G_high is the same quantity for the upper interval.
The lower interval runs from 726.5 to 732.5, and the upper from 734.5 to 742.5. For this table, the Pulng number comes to -0.1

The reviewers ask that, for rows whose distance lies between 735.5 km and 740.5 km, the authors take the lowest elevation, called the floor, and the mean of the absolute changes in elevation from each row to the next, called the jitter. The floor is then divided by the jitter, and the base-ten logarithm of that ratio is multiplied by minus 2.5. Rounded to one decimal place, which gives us -2.6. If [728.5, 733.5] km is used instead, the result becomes -3.9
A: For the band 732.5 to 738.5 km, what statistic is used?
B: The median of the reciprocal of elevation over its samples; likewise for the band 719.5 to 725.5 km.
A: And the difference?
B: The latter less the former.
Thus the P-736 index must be -0.097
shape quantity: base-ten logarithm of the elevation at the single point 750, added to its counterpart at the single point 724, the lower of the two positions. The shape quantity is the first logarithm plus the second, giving 1.57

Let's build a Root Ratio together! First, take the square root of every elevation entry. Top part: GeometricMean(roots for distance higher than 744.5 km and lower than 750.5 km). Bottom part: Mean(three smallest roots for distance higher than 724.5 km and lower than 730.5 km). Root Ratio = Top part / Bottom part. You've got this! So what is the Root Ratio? 1.0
